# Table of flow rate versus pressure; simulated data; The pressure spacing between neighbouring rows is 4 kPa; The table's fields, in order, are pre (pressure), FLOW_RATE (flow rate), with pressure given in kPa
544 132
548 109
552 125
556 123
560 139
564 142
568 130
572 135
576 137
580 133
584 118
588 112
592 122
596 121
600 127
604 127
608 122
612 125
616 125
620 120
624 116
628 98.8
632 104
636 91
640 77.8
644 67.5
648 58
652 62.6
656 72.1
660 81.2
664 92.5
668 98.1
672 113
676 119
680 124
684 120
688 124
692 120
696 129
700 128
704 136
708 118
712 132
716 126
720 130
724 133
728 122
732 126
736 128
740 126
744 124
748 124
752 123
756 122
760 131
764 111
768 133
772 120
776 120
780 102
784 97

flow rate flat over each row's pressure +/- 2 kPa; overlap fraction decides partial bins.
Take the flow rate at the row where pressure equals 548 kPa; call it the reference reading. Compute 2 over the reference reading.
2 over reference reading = 0.0183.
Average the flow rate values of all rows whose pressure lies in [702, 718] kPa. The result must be 128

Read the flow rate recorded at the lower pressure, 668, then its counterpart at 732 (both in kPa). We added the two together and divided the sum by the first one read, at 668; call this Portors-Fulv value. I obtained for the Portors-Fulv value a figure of 2.28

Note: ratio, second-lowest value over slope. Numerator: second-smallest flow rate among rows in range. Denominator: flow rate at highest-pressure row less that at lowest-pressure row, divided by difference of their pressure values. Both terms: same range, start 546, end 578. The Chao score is 123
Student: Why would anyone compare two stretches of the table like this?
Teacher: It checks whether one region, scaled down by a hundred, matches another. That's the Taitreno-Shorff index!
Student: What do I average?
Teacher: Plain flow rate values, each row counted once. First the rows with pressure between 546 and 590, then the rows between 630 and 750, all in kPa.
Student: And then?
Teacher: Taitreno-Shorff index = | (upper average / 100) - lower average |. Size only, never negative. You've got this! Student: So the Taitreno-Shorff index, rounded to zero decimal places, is 126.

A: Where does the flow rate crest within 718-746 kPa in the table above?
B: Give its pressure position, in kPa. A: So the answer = 724 kPa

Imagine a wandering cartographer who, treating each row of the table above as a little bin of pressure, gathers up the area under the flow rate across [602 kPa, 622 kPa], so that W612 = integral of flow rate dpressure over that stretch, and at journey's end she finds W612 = 2476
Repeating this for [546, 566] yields 2552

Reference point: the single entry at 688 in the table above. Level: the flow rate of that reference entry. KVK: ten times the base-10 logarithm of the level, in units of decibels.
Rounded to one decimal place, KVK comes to 20.9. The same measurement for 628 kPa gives 19.9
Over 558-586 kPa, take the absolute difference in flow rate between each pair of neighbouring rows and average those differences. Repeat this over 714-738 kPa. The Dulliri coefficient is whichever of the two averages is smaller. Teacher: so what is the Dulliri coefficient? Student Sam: 5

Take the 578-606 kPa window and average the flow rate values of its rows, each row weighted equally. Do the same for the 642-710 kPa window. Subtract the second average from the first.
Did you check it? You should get 19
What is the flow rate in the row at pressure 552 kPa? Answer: 125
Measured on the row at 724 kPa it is 133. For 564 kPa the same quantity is 142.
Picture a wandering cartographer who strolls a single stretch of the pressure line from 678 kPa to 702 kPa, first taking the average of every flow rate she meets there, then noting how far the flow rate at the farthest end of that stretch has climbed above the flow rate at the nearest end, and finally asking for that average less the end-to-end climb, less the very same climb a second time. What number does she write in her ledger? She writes 116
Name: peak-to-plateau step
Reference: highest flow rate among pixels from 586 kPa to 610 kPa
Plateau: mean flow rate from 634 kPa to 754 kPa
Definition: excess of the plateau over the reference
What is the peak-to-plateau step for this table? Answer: -16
